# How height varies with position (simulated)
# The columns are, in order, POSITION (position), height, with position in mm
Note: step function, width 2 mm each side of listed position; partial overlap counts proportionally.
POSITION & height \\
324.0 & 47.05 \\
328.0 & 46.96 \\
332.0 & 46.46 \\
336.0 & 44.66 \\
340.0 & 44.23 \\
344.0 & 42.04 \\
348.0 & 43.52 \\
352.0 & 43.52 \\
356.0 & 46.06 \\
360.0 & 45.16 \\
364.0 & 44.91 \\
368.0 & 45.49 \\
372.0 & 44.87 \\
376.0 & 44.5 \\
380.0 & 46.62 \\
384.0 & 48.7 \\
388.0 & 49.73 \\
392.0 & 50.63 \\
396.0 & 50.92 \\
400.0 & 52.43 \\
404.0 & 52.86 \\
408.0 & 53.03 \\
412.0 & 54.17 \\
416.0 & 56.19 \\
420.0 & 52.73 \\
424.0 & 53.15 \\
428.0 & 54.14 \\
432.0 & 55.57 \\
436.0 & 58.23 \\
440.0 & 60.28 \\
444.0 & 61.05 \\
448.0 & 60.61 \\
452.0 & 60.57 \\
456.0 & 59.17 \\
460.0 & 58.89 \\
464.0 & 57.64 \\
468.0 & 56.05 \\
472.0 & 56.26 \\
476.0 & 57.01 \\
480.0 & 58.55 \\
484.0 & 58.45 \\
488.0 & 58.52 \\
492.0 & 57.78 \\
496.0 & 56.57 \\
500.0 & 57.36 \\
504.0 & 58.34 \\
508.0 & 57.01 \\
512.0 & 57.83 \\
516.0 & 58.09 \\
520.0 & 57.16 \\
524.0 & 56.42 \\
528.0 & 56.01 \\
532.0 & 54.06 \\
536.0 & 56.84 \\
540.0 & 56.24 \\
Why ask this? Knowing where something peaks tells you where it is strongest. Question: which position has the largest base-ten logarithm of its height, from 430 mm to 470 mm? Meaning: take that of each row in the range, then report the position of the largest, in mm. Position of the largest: 444.0 mm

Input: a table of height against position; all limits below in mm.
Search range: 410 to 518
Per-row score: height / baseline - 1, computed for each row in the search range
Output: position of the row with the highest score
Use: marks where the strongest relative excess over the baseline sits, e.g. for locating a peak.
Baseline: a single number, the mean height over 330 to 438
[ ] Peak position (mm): 444.0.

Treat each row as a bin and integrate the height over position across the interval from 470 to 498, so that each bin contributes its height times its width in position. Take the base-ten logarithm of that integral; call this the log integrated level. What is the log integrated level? 3.21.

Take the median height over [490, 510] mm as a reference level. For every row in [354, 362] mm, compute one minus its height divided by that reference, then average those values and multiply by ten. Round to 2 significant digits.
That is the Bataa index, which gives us 2.0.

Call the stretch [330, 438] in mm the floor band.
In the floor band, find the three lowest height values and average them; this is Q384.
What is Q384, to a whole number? 43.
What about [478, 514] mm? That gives 57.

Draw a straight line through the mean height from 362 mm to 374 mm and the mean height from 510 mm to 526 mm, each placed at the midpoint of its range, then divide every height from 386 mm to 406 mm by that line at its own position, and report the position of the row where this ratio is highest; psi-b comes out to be 404.0 mm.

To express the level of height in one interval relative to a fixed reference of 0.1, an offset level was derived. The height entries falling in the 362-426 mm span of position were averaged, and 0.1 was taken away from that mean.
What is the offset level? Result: 50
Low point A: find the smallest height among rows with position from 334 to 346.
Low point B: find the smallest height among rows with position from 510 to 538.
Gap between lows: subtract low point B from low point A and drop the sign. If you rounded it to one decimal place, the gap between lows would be 12.0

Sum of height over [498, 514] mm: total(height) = 231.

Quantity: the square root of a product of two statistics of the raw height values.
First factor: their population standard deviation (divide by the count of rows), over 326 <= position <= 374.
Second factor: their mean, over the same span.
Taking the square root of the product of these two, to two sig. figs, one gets 7.7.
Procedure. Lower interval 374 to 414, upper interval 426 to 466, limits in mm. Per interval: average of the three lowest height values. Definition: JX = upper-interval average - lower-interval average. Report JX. 9.2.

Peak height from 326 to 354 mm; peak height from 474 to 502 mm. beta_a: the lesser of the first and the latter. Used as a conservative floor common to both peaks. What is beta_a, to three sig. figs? 47.0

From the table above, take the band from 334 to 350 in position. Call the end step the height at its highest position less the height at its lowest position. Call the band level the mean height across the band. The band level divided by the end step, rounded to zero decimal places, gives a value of -38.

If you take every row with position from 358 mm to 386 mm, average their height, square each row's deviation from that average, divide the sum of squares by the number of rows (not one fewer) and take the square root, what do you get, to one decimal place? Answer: 1.4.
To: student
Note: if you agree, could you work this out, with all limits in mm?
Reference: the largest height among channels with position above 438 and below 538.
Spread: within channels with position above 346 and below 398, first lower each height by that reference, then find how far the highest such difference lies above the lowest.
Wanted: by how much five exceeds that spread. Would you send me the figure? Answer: -2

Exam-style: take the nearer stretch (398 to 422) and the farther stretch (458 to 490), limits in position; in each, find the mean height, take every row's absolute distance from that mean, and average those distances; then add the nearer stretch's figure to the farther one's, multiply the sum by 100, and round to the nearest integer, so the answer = 201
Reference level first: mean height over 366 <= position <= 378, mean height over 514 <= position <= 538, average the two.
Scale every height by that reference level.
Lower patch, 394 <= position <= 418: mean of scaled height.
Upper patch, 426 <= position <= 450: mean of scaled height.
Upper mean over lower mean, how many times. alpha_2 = 1.09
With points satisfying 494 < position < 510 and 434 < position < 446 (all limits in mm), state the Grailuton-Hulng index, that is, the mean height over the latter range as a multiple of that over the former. 1.04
